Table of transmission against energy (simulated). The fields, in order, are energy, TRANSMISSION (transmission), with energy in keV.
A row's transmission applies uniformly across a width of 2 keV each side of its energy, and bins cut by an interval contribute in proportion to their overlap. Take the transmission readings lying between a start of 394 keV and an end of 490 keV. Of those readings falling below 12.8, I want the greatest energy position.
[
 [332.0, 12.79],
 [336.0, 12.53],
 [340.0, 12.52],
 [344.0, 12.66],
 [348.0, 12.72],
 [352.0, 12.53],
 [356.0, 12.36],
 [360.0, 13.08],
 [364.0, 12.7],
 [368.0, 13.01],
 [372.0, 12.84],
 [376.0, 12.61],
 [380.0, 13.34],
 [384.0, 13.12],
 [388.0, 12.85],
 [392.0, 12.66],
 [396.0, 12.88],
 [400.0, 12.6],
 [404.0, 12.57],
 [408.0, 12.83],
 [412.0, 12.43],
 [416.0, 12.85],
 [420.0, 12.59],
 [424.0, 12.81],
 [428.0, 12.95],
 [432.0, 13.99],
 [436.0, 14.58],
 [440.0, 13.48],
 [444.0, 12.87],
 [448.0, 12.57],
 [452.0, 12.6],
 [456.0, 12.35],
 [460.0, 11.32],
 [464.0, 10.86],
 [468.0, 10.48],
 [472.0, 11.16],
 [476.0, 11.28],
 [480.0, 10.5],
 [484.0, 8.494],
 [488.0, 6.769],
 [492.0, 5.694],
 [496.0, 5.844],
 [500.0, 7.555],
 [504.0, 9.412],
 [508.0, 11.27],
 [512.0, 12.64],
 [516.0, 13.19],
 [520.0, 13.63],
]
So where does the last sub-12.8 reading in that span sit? 488.0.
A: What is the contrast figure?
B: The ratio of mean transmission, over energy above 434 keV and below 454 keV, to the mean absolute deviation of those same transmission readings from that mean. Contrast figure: 20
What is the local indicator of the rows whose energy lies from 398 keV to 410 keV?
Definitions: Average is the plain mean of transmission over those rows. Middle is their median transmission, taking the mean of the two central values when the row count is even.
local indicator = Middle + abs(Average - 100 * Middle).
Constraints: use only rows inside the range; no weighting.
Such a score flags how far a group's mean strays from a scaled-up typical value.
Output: 1260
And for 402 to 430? 1281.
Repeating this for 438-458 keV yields 1260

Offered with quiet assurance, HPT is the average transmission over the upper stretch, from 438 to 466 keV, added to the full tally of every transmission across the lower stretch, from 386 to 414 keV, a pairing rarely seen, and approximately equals 101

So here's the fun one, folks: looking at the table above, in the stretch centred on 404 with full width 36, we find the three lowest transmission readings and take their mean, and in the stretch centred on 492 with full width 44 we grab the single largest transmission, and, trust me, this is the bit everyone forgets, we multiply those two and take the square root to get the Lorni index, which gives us 12.6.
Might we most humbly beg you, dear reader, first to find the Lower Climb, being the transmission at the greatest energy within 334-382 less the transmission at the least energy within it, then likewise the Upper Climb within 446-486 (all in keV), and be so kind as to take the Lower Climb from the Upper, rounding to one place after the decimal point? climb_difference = -4.9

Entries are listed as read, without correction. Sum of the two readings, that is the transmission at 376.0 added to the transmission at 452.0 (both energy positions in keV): 25.2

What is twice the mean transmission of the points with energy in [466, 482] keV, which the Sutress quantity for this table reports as 21.7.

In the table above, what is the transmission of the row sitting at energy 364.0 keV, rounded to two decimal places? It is 12.70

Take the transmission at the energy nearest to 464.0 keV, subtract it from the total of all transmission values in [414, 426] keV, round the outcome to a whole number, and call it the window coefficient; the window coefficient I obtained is 27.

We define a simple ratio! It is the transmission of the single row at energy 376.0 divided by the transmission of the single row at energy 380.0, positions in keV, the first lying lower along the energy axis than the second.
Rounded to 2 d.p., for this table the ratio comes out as 0.95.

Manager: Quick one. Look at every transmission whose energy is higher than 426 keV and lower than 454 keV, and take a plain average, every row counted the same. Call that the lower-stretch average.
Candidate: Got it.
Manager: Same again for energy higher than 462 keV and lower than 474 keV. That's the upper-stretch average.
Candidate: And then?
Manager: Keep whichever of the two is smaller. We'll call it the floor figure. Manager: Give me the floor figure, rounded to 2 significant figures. 11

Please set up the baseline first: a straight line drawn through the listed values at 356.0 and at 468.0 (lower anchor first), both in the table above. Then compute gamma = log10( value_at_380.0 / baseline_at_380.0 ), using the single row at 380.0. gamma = 0.05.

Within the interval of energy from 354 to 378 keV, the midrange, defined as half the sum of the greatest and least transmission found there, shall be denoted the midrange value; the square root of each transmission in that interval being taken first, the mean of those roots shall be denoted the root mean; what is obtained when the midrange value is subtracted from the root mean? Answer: -9.15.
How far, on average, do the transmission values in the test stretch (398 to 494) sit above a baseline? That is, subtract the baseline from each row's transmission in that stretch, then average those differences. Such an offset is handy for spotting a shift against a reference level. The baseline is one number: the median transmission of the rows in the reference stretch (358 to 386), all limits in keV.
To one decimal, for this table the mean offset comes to -1.3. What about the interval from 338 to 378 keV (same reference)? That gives -0.3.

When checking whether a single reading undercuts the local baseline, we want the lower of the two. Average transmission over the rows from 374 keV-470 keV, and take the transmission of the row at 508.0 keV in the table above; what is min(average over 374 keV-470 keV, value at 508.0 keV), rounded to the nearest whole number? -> 11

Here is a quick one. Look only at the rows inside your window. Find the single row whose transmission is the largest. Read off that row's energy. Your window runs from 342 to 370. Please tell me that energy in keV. 360.0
